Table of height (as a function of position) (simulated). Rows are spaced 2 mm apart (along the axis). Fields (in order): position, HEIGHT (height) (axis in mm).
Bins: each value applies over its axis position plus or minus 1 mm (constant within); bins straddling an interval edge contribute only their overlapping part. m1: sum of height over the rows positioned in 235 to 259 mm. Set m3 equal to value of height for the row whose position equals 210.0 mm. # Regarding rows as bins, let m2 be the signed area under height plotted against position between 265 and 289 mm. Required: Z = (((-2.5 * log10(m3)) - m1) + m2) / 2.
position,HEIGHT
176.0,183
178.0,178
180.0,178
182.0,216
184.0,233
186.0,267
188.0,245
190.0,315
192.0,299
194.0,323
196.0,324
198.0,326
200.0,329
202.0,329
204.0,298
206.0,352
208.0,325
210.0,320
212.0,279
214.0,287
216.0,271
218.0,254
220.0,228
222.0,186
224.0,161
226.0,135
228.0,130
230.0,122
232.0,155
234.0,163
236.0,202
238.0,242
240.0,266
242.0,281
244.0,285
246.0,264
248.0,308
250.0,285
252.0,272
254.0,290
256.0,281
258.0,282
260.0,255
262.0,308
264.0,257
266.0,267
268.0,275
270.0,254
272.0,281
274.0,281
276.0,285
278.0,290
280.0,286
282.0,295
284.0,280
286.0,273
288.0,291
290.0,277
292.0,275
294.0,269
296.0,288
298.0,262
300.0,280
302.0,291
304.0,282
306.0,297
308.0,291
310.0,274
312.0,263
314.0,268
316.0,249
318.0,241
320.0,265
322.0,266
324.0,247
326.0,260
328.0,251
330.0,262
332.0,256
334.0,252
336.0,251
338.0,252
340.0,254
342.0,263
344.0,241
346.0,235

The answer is 1726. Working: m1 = 3258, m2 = 6716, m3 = 320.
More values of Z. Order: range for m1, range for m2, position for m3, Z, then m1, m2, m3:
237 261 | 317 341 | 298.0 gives 1398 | 3311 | 6114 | 262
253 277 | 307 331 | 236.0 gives 1476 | 3316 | 6274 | 202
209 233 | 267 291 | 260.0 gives 2101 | 2528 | 6736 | 255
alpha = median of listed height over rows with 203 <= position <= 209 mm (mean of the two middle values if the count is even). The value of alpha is 325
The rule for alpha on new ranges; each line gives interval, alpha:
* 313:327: 260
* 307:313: 274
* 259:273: 267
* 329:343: 254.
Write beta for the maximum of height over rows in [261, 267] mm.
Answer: 308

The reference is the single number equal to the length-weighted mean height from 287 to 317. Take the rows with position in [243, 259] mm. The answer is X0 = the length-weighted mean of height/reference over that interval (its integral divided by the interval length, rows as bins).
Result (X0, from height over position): 1.02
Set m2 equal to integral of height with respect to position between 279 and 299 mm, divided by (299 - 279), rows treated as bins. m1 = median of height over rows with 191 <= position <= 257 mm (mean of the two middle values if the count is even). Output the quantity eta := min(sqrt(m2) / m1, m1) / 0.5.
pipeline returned 0.119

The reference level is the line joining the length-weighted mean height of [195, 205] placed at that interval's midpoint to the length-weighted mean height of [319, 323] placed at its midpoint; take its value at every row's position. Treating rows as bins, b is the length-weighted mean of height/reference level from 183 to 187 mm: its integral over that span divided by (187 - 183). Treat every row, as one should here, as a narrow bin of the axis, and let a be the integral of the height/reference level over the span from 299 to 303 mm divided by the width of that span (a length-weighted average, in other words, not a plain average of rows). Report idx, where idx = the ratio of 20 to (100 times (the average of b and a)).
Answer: 0.222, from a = 1.04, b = 0.76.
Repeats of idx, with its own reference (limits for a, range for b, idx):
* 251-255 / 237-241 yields 0.224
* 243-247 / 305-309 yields 0.201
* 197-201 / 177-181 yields 0.257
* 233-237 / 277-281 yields 0.249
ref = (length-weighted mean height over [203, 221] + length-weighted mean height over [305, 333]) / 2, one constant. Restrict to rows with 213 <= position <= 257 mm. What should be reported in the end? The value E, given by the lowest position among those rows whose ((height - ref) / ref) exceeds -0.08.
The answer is 214.0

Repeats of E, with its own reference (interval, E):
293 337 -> 294.0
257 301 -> 258.0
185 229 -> 186.0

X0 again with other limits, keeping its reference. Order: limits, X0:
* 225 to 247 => 0.74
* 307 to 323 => 0.95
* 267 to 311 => 1.01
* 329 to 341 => 0.92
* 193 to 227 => 1.00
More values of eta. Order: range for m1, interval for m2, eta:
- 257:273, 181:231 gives 0.119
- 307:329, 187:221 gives 0.132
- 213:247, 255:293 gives 0.146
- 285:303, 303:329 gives 0.118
